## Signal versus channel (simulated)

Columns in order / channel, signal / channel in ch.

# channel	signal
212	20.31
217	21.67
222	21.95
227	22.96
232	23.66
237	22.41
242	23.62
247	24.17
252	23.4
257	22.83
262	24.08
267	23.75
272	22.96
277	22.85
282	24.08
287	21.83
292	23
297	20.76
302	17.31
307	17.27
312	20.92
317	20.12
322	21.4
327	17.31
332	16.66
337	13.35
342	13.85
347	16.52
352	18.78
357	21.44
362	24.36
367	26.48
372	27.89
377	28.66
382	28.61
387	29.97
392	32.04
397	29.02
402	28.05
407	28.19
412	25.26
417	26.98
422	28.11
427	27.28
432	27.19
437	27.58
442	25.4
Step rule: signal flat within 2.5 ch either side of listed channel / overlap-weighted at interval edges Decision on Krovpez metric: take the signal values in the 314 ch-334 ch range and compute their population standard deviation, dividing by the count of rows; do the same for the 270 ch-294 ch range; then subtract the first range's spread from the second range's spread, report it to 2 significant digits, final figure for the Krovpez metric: -1.2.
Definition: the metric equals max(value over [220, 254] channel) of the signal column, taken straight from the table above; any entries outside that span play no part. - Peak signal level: 24.17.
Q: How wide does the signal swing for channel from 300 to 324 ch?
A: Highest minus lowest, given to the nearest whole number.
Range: 4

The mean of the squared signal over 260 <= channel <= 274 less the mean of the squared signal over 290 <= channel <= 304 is 137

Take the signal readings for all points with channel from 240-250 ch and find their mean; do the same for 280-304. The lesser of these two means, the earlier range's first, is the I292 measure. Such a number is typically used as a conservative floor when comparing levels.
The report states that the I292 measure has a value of 21.4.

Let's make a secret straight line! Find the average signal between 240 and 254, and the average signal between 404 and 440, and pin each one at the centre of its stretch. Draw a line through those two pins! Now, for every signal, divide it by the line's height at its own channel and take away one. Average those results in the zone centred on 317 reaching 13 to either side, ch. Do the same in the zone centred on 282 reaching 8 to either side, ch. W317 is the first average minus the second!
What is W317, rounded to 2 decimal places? -0.17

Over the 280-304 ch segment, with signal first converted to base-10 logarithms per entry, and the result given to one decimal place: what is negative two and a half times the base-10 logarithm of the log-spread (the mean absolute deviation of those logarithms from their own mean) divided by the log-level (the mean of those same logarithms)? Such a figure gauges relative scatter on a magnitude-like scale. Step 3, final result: 3.8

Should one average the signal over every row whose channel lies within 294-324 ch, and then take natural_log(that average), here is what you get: 2.98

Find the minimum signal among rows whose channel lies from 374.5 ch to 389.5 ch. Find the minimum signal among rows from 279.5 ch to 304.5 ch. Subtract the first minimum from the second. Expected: -11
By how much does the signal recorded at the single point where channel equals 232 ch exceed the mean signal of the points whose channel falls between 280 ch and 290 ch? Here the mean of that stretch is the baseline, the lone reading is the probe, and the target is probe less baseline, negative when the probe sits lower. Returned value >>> 1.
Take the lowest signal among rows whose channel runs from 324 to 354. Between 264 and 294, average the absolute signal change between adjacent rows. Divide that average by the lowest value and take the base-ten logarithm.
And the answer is -1.08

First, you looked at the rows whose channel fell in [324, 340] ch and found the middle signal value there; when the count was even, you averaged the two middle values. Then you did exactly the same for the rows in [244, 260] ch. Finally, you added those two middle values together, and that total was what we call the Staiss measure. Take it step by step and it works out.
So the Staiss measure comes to 40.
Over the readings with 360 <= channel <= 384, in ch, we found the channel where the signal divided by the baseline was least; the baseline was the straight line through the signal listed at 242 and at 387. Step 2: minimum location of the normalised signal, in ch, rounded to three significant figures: 362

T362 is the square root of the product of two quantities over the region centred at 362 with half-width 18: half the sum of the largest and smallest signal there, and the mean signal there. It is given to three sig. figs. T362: 23.0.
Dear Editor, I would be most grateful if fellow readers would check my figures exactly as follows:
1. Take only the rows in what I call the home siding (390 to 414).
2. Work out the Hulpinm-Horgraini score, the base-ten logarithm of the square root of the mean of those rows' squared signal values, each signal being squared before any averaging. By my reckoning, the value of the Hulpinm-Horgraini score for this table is 1.46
